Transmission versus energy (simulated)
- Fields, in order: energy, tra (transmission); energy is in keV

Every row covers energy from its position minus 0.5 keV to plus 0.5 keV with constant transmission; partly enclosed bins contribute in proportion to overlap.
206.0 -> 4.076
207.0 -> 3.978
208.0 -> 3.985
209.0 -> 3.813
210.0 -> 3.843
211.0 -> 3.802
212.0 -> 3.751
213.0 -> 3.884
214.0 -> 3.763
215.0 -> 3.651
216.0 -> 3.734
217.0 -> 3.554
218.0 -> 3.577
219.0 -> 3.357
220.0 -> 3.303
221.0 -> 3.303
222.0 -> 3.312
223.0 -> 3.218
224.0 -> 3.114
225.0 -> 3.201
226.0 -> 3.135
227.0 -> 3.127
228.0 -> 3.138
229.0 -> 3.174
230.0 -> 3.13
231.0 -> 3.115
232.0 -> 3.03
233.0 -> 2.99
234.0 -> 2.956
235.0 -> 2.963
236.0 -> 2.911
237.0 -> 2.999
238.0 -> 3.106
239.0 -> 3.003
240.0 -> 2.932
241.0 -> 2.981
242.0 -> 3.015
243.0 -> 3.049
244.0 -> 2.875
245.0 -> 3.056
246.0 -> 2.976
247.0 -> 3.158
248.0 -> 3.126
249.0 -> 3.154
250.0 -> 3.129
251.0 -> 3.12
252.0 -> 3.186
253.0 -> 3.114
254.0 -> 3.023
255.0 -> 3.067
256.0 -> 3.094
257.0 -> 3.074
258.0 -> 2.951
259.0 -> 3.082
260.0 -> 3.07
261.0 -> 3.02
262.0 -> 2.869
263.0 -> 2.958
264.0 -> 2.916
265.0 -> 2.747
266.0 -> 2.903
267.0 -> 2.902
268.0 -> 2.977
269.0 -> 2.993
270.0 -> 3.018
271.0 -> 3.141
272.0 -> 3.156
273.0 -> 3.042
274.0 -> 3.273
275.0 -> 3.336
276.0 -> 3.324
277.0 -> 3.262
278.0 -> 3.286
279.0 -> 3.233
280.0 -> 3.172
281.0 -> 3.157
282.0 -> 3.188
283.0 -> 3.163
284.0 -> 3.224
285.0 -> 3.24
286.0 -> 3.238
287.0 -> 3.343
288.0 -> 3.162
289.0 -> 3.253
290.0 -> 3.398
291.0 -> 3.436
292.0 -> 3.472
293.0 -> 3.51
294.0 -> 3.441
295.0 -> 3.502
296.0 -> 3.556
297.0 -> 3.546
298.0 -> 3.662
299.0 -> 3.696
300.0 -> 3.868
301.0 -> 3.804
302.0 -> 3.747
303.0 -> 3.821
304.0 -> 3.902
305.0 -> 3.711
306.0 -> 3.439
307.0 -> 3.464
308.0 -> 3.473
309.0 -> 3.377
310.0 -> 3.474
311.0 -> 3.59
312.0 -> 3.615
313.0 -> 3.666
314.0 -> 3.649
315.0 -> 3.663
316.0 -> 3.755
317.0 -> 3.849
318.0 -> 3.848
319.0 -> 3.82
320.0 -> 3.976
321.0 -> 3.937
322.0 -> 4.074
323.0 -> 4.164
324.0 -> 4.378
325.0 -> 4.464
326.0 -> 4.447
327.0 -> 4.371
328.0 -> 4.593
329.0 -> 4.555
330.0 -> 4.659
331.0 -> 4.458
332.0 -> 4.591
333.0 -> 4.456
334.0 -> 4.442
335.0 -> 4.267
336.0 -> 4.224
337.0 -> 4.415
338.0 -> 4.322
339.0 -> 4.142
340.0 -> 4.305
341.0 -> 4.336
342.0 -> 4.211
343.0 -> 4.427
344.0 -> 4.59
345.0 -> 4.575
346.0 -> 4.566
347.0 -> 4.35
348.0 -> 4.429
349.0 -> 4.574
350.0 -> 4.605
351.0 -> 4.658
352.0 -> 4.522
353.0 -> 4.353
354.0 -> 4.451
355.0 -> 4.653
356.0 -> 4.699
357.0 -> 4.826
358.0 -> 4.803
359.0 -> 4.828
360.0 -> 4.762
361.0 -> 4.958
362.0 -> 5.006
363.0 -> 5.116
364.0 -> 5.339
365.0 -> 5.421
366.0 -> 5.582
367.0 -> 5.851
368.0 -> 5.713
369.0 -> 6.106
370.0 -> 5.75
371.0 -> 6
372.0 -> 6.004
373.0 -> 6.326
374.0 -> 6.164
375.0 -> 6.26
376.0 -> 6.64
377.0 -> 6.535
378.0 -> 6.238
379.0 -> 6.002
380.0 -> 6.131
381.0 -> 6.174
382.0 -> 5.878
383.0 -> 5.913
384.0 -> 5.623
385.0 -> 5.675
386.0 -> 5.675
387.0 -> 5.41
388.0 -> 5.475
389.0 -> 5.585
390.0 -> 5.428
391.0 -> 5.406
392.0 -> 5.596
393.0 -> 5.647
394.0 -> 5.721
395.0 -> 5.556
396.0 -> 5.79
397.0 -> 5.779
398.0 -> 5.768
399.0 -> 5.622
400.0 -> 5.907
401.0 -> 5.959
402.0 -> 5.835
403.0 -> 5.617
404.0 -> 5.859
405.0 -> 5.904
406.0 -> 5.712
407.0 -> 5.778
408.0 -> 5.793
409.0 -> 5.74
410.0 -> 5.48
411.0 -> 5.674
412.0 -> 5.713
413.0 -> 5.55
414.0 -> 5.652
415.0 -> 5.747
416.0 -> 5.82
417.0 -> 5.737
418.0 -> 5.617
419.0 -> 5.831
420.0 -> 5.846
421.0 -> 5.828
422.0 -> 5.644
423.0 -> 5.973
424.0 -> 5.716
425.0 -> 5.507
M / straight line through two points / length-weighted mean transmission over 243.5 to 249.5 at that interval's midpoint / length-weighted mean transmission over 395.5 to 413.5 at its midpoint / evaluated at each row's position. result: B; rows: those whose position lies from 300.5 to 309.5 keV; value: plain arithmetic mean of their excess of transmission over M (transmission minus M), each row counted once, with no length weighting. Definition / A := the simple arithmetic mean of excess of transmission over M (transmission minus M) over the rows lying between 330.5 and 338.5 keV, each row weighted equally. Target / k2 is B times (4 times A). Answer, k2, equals 0.27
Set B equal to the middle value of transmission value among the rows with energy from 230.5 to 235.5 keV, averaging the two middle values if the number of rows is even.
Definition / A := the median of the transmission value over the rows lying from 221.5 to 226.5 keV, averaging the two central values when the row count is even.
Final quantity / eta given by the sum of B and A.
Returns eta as 6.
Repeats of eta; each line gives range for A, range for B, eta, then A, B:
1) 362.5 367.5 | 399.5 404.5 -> 11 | 5.4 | 6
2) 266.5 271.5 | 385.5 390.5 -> 8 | 3.0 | 5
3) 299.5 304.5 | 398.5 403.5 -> 10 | 3.8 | 6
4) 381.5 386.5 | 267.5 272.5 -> 9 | 5.7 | 3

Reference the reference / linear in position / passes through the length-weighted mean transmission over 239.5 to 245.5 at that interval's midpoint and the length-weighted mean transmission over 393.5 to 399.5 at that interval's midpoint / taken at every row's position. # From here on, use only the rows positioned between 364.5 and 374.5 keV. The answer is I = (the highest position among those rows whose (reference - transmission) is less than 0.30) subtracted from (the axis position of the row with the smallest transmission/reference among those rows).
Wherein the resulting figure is -9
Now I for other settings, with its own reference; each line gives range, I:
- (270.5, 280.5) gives -3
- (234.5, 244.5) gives 0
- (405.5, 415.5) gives -5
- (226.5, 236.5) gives 0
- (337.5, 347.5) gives -7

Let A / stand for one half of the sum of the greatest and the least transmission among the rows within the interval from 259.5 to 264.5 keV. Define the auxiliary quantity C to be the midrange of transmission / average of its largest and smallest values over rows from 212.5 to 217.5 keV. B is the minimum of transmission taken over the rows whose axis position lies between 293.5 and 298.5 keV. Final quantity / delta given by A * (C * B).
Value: 38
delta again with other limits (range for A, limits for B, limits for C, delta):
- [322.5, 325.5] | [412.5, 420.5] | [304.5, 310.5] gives 85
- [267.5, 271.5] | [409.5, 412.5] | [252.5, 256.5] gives 51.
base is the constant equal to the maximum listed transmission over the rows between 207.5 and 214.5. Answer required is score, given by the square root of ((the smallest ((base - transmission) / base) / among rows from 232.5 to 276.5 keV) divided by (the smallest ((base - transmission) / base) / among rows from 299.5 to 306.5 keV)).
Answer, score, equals 2.8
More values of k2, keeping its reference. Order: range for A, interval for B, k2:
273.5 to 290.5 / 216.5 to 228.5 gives -1.04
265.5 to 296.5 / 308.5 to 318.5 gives 0.90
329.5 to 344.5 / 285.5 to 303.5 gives 0.29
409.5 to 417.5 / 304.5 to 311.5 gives 0.55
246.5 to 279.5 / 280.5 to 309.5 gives 0.42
